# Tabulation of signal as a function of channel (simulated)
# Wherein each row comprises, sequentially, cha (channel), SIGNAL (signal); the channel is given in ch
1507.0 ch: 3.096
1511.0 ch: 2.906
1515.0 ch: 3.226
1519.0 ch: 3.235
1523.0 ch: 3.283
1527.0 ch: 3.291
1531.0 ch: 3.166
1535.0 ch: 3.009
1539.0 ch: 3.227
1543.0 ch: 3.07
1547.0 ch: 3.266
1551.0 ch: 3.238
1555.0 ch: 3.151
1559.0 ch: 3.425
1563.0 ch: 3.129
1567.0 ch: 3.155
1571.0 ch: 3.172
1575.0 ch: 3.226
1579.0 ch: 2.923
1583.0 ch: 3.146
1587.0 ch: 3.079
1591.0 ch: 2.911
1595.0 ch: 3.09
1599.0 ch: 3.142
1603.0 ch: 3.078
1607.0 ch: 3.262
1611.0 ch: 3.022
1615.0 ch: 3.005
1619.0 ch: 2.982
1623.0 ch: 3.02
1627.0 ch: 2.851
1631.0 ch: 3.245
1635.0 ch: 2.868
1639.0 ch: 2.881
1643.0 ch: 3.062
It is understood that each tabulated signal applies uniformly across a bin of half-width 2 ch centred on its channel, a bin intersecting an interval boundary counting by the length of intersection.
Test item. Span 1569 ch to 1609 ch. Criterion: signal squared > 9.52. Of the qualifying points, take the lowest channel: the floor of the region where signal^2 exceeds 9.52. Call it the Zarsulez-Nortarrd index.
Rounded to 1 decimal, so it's 1571.0 ch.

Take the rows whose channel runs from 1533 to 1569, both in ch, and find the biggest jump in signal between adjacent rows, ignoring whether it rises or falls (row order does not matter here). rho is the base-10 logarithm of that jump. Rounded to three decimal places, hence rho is -0.529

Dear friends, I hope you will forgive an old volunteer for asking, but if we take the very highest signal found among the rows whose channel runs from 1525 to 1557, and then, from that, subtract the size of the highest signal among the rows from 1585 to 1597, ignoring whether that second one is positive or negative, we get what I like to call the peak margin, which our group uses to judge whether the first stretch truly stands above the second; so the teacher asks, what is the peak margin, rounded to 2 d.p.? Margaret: 0.20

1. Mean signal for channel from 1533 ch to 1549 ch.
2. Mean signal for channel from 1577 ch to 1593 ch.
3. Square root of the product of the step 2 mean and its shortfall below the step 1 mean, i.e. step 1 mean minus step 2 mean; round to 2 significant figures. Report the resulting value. 0.62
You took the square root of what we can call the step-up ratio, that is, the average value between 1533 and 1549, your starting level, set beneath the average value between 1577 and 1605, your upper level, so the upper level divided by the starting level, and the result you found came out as 0.99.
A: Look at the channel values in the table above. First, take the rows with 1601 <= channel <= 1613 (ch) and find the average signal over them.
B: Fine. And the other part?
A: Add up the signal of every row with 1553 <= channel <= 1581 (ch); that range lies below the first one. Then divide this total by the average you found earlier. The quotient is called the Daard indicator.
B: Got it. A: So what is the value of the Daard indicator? 7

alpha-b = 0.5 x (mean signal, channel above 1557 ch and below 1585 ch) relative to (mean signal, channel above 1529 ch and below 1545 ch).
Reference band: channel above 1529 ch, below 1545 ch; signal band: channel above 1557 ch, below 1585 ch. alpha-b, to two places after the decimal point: 0.51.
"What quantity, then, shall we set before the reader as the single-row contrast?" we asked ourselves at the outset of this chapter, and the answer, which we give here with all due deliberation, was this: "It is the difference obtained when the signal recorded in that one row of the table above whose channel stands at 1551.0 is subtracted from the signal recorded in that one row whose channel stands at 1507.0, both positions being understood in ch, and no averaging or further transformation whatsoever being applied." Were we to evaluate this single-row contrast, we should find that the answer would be -0.14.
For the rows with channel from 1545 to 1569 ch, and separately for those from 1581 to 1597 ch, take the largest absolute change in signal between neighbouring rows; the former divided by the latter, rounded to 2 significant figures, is 1.7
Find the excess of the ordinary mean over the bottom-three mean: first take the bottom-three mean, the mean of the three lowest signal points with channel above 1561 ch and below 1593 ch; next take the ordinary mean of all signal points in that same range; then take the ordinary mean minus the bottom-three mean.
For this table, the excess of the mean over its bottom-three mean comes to 0.122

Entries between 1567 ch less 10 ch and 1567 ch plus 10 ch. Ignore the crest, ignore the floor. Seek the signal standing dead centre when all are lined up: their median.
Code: 3.17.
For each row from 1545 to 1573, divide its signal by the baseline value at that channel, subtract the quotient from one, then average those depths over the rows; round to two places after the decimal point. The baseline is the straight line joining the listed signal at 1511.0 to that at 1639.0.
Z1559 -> -0.11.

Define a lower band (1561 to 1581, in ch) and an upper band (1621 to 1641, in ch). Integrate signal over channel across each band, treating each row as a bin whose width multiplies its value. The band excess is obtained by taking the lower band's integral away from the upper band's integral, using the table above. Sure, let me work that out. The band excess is -3.0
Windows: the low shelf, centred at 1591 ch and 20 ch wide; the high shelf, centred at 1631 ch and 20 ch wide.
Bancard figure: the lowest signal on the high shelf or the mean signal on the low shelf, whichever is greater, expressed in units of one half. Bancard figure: 6.15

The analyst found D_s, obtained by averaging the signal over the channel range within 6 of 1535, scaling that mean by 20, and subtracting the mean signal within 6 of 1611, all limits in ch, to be 59.6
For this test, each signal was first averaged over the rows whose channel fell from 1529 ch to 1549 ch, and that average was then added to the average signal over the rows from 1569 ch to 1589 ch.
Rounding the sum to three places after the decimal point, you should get 6.257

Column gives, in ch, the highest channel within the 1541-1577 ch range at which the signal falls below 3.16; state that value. 1567.0 ch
